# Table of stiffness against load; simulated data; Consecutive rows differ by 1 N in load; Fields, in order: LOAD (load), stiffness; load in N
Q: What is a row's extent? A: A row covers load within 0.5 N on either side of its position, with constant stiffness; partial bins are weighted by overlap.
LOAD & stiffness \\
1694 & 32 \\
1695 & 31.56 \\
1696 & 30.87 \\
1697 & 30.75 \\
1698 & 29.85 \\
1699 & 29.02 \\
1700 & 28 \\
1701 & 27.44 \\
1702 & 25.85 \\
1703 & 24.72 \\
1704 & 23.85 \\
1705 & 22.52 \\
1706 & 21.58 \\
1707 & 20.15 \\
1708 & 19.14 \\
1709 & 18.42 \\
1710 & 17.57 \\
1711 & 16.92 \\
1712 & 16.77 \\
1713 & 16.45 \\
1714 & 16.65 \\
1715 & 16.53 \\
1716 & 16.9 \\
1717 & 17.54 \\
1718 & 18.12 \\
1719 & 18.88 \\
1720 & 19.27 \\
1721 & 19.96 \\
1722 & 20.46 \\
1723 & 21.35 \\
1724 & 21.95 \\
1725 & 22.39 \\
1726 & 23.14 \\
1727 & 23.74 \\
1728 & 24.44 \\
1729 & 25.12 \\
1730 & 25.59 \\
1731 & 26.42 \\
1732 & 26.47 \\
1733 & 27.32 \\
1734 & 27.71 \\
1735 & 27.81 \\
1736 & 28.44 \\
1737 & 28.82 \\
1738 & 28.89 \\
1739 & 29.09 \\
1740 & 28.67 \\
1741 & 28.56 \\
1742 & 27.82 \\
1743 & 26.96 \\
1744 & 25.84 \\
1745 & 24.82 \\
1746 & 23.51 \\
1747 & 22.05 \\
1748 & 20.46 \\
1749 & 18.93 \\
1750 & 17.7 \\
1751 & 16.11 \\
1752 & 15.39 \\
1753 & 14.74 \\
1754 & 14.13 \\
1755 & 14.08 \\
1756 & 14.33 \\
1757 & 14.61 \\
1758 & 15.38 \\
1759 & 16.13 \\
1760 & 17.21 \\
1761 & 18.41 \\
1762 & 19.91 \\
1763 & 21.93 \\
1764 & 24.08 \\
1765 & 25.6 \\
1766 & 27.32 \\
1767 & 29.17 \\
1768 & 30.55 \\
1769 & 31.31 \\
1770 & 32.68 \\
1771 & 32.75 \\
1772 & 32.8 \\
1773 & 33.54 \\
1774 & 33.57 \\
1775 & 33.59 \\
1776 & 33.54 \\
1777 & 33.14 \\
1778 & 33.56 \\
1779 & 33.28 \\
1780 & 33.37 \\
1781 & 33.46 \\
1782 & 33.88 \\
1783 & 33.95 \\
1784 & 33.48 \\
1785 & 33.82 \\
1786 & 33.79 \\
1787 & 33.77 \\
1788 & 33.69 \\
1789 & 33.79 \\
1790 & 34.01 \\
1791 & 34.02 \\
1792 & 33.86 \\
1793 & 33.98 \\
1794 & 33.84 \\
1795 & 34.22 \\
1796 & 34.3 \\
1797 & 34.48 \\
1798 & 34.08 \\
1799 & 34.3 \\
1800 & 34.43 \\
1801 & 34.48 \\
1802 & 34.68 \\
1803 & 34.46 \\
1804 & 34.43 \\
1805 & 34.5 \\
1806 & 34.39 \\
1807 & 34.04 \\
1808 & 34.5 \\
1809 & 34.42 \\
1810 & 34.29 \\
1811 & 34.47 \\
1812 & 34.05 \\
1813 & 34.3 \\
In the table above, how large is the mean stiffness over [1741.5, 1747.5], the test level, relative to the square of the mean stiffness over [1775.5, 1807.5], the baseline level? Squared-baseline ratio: 0.0218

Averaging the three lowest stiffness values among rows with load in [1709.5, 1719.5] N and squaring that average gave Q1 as 274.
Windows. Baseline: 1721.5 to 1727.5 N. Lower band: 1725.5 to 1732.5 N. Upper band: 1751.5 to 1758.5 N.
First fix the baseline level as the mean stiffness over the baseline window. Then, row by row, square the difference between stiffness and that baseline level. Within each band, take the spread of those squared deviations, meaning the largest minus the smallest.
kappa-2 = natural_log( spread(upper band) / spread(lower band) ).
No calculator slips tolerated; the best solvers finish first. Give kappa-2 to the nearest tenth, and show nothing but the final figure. 0.1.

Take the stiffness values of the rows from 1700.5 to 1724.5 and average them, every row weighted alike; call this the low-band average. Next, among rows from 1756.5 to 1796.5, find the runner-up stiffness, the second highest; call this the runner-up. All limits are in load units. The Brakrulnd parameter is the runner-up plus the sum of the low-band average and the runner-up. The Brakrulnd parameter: 88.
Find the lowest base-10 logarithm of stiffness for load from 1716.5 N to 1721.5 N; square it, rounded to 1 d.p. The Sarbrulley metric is 1.5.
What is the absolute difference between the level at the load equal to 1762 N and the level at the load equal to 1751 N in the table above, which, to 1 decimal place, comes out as 3.8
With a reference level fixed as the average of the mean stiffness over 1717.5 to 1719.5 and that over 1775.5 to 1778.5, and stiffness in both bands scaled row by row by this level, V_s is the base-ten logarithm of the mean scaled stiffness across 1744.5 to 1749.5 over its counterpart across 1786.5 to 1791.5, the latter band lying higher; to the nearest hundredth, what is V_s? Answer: -0.19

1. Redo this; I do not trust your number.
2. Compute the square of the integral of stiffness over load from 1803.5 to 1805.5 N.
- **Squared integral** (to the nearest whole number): 4751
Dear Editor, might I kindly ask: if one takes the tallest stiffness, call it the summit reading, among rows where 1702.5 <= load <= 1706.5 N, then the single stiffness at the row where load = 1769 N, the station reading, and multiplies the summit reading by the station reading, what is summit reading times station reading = 774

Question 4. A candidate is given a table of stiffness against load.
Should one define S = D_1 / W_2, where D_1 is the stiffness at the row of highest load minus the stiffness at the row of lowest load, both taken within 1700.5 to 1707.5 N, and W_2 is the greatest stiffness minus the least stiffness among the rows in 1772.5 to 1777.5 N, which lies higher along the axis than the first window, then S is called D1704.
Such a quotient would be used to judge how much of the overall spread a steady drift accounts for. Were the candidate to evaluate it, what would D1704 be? -16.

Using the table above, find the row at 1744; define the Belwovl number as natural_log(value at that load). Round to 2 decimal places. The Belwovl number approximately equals 3.25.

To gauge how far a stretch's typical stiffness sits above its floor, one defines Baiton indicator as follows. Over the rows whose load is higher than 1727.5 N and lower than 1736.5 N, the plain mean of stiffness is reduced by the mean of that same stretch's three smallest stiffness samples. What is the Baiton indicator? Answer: 1.5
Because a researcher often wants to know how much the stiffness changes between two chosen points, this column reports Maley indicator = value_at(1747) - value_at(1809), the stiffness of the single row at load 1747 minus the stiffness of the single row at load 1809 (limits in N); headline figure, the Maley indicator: -12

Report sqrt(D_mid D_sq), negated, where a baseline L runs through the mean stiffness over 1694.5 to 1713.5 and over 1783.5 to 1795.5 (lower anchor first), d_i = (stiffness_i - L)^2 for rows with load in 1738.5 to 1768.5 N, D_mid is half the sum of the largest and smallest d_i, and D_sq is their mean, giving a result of -111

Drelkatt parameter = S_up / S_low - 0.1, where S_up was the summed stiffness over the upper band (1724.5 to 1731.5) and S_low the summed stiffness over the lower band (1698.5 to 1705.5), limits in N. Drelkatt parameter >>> 0.84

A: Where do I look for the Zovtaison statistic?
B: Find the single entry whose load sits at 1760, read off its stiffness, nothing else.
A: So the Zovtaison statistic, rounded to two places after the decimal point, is 17.21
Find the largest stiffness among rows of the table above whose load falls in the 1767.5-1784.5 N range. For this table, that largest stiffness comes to 33.95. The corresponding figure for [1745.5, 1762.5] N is 23.51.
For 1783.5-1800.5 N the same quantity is 34.48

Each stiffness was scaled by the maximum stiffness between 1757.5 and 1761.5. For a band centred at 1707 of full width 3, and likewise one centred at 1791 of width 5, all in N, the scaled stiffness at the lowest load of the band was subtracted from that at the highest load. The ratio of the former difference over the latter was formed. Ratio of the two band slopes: -13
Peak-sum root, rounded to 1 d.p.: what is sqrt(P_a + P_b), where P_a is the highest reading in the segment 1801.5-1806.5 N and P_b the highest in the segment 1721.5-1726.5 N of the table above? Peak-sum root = 7.6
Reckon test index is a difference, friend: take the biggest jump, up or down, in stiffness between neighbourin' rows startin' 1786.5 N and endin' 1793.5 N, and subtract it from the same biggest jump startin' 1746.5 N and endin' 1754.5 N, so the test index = 1.4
